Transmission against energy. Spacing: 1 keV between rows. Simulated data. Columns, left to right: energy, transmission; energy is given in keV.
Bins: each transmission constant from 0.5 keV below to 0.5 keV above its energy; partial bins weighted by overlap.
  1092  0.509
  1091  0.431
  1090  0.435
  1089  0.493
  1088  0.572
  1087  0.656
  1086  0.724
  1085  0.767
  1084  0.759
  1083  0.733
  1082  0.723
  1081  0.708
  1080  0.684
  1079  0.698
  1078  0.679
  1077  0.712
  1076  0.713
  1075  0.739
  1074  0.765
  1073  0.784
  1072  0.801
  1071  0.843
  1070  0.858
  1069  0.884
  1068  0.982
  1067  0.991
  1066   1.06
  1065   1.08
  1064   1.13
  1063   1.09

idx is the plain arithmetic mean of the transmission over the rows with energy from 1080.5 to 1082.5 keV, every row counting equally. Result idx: 0.72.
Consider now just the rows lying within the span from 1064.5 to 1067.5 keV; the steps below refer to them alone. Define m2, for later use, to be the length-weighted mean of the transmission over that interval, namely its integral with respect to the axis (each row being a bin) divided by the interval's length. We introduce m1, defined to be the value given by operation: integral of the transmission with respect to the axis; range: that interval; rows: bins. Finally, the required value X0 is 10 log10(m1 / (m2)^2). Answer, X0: 4.6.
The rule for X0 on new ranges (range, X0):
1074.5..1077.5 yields 6.2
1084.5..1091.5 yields 10.8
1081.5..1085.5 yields 7.3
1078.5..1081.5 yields 6.3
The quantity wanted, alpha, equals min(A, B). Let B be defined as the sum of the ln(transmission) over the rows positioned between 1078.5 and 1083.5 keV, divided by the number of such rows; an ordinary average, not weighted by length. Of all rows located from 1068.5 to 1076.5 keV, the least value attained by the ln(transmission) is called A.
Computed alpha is -0.34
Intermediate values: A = -0.34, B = -0.34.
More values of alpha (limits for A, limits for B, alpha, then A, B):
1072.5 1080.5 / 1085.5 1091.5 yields -0.61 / -0.39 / -0.61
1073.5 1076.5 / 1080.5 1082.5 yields -0.34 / -0.34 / -0.33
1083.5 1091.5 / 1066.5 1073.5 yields -0.84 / -0.84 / -0.13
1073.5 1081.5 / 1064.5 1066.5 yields -0.39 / -0.39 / 0.07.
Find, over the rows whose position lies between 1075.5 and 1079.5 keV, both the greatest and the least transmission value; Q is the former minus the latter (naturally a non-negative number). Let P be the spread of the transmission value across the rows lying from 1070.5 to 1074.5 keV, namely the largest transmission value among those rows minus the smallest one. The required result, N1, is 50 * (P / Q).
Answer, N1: 115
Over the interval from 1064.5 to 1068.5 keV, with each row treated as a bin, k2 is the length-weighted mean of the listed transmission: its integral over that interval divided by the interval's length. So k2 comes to 1.03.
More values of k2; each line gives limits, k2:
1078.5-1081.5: 0.70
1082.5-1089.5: 0.67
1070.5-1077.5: 0.77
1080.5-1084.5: 0.73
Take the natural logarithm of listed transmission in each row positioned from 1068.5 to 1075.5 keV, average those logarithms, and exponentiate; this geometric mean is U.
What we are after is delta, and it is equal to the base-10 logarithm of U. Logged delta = -0.09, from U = 0.809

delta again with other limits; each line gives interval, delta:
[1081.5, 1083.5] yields -0.14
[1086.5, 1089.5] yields -0.24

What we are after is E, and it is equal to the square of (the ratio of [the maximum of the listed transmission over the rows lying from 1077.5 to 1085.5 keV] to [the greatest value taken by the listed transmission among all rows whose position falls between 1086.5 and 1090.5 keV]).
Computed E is 1.4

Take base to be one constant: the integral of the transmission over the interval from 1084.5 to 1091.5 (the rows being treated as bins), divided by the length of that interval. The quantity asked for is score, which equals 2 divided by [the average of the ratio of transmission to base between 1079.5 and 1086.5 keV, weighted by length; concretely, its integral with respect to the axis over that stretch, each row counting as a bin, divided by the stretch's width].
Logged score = 1.60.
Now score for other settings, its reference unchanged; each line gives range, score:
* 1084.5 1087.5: 1.63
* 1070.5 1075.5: 1.48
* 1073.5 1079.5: 1.62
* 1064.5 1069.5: 1.17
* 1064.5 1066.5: 1.09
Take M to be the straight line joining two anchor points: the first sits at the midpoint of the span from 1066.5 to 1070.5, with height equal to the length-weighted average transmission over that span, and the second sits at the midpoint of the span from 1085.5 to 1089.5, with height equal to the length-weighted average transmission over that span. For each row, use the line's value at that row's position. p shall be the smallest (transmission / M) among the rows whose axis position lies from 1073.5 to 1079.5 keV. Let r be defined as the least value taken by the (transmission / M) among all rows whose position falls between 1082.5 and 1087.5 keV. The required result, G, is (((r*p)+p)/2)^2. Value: 0.82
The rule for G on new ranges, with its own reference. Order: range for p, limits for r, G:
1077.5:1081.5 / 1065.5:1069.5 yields 0.75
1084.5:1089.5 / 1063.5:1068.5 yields 0.74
